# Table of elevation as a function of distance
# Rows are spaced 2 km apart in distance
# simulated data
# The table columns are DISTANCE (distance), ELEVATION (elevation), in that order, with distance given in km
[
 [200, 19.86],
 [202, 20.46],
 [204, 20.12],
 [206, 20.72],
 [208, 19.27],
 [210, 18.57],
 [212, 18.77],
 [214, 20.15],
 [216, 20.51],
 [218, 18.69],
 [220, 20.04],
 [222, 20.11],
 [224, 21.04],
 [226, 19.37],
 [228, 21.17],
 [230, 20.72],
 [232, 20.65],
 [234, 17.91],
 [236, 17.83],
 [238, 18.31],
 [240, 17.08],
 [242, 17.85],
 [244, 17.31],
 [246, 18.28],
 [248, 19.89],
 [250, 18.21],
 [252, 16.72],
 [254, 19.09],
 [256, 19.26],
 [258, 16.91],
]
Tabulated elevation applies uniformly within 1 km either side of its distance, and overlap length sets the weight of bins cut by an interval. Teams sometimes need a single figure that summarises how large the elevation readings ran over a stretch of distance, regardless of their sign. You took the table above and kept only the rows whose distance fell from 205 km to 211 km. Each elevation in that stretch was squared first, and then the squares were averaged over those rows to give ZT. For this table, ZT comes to 382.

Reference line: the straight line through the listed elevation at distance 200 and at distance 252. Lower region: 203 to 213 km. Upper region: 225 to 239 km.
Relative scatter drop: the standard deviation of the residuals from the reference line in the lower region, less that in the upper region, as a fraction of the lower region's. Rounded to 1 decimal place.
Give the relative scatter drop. -0.7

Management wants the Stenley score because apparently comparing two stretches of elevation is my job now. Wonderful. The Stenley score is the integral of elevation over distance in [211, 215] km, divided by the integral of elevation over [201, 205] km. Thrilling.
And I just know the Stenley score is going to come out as 0.96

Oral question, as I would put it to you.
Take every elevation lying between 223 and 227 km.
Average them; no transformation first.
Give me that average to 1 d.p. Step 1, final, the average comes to 20.2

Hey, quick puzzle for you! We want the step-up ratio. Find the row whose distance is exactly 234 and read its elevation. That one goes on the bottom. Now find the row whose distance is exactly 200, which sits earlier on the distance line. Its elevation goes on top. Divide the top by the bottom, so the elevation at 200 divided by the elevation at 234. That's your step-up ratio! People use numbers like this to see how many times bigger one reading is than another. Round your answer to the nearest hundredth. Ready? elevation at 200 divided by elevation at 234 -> 1.11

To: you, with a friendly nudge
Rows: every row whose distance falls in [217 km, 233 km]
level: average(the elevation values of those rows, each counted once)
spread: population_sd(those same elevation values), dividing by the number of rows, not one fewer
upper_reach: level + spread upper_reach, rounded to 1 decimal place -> 21.0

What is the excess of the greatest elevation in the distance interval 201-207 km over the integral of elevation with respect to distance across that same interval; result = -102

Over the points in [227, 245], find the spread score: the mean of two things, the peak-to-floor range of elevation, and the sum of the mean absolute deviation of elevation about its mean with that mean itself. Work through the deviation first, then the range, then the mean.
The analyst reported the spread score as 12.1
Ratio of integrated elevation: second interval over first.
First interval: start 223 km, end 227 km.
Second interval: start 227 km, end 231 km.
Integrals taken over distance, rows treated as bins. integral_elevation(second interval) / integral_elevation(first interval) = 1.04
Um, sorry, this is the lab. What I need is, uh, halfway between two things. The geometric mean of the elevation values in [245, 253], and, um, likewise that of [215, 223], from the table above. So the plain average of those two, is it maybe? 19.0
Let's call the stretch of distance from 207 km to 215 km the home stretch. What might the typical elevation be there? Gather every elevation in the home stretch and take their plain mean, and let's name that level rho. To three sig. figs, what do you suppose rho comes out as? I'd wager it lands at 19.2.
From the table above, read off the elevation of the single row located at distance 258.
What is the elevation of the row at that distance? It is 16.91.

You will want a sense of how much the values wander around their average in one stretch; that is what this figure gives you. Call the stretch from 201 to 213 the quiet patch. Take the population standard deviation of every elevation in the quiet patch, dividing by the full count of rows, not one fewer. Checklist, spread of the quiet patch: 0.83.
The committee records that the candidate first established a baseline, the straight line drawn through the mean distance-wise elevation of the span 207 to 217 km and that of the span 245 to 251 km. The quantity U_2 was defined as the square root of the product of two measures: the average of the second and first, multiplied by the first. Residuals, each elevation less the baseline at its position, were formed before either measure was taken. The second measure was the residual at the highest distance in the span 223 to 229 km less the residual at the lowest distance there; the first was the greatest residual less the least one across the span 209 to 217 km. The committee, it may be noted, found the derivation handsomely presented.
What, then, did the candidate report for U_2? 1.52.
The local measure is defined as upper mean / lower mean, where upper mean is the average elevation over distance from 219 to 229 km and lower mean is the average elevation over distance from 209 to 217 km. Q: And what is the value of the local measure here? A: 1.04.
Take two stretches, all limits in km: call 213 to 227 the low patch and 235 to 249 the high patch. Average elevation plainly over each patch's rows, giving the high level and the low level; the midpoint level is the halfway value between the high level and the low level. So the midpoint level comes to 19.0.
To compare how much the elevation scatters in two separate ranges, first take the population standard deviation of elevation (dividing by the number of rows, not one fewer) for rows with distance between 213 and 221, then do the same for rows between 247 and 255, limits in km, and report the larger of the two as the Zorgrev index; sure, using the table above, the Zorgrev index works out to 1.18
